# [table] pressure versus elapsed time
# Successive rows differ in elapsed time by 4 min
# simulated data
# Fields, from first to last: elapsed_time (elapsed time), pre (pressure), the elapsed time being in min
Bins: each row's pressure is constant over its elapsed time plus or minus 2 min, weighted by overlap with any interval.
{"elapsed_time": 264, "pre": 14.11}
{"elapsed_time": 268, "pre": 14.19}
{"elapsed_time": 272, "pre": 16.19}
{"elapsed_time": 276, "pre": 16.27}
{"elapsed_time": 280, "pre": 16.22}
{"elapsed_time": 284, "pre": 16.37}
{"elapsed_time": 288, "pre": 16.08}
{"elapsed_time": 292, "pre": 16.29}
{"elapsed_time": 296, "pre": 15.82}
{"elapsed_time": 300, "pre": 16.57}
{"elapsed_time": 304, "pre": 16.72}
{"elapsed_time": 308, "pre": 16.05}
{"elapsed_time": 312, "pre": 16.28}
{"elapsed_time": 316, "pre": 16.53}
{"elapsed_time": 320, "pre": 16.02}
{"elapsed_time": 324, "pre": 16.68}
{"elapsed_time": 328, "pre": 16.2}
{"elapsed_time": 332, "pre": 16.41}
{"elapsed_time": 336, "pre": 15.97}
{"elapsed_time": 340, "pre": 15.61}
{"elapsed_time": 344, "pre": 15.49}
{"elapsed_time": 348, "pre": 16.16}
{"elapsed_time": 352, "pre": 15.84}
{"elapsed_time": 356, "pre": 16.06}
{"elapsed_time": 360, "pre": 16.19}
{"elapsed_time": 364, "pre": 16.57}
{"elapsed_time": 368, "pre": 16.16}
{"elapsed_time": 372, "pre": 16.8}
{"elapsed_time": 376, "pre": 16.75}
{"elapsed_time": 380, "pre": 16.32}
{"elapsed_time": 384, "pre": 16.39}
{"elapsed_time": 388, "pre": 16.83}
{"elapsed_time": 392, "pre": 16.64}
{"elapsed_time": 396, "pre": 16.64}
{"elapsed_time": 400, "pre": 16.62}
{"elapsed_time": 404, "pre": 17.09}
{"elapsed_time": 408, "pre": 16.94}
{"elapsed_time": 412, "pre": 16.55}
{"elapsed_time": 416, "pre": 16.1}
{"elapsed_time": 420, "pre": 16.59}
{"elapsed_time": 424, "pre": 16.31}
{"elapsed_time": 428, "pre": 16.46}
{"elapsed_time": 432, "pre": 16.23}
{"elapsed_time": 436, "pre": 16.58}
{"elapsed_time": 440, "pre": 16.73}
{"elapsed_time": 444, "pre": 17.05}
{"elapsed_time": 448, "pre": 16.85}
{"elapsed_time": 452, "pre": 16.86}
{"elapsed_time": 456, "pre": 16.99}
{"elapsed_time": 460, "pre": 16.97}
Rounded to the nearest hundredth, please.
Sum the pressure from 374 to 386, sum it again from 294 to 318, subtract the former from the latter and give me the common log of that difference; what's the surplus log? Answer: 1.69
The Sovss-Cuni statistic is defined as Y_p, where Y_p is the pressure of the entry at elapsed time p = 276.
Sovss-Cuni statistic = 16.27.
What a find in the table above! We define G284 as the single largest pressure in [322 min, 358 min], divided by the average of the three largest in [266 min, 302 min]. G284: 1.02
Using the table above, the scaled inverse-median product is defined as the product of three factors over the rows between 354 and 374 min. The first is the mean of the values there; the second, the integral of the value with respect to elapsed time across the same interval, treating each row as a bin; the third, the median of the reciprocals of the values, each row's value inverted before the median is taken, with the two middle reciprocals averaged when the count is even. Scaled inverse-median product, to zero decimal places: 330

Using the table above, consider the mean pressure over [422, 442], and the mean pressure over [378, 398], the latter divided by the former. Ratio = 1.01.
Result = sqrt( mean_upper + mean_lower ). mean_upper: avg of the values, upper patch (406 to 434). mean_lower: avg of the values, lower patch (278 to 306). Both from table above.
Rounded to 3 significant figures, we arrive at 5.72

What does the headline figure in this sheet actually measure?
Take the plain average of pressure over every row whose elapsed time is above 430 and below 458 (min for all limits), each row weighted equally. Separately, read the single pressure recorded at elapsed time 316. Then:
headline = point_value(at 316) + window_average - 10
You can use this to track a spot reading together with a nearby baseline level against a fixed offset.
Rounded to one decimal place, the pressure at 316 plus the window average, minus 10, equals 23.3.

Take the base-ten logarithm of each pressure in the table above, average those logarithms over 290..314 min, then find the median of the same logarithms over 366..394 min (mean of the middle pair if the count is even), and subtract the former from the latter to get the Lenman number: 0.0094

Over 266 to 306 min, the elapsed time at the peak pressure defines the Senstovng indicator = 304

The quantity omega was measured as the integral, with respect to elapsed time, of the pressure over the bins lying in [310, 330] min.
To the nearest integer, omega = 327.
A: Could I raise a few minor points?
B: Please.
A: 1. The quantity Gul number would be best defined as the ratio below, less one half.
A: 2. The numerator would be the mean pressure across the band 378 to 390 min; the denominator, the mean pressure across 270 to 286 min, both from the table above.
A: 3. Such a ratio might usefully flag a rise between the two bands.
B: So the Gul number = 0.515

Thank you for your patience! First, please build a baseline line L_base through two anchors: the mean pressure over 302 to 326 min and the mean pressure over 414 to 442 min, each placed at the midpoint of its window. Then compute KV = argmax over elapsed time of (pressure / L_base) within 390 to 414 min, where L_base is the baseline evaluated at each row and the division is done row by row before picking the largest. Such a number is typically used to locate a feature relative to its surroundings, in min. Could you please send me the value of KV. 404 min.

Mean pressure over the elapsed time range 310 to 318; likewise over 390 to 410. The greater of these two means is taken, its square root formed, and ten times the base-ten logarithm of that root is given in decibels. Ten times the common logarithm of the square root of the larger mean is 6.12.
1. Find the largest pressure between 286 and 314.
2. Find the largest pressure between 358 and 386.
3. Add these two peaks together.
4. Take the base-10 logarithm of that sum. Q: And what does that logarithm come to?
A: 1.525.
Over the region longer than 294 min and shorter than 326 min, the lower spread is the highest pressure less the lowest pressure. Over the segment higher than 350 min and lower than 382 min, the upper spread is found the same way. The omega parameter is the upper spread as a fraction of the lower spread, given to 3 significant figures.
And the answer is 1.07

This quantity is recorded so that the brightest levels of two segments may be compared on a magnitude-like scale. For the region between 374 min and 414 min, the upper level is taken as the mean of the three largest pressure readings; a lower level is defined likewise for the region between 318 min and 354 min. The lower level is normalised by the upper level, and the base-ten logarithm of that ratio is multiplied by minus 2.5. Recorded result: 0.034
